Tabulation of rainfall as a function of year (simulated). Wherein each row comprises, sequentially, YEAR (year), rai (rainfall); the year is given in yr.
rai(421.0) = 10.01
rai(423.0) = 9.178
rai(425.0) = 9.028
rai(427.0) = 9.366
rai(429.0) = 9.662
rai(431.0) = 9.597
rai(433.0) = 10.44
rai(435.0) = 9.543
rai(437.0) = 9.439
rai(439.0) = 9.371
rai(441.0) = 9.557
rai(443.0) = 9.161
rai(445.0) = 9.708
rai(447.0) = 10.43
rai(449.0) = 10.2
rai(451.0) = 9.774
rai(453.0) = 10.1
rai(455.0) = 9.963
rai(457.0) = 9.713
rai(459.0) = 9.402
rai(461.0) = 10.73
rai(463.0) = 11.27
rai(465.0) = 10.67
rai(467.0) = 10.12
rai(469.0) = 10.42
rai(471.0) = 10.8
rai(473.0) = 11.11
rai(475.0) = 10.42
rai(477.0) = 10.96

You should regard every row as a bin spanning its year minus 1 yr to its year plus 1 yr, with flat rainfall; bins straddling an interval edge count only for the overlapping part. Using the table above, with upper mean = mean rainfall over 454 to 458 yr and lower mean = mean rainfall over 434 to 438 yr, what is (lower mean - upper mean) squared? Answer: 0.12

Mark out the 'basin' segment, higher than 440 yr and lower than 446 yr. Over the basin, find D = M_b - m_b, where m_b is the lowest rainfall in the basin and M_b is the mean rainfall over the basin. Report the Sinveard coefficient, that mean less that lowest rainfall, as 0.31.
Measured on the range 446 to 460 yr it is 0.54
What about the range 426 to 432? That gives 0.18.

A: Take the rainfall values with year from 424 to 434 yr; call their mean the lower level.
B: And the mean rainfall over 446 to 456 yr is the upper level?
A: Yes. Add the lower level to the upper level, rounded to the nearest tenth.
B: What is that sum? 19.7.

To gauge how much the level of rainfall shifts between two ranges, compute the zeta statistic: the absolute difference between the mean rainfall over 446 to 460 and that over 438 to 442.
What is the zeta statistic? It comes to 0.48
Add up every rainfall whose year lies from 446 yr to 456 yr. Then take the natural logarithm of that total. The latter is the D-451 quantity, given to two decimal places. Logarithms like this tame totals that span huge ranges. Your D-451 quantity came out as 3.92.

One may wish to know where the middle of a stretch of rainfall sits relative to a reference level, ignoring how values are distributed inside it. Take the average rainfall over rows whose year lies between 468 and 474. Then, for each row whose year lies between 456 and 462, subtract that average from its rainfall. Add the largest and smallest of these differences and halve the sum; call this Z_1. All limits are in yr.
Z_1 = -0.71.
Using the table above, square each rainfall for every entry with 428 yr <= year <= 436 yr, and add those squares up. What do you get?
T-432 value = 386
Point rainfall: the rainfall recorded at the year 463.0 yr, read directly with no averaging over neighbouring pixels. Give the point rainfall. 11.27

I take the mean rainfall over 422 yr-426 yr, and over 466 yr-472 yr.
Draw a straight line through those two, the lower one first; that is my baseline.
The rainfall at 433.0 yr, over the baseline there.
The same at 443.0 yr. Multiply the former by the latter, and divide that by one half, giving 2.11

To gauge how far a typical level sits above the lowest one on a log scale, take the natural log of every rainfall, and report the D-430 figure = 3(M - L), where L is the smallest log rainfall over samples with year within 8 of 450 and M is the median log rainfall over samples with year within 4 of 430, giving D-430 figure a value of 0.15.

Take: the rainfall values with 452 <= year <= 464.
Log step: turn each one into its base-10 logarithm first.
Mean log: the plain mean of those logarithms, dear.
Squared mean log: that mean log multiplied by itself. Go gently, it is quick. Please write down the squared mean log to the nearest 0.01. 1.02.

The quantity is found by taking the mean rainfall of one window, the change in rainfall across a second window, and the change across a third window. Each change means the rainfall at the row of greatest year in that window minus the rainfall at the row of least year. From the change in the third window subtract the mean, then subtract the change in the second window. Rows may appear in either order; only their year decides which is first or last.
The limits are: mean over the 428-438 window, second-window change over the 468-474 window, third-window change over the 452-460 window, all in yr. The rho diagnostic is -11.1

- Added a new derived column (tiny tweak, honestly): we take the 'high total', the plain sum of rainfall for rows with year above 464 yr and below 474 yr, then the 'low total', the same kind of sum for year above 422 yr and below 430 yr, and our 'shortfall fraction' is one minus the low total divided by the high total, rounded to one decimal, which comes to 0.3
